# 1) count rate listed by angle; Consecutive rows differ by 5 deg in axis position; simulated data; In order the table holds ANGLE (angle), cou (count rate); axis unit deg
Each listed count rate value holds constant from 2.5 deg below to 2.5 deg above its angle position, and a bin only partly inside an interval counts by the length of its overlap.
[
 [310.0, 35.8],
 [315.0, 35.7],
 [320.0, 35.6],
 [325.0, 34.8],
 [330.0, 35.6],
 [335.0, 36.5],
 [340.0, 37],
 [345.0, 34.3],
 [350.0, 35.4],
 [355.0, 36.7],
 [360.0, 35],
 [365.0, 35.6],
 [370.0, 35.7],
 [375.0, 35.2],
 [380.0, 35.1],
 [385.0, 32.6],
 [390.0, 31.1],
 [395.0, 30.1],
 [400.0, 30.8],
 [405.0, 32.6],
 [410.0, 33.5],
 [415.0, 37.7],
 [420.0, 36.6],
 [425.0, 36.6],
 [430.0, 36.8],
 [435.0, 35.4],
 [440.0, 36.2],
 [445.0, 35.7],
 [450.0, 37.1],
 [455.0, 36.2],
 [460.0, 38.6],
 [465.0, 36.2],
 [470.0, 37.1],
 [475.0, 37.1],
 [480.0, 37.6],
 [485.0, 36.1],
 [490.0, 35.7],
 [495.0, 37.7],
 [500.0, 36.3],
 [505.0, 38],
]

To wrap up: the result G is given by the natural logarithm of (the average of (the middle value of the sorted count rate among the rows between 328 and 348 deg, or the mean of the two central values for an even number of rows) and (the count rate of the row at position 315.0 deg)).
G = 3.58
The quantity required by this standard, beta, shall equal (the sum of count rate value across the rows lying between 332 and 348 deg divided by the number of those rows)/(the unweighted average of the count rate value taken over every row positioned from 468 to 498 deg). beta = 0.97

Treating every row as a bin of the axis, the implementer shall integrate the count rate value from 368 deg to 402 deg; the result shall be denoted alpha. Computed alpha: 1120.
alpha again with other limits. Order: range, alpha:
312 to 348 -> 1283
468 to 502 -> 1251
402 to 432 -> 1066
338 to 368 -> 1069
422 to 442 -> 725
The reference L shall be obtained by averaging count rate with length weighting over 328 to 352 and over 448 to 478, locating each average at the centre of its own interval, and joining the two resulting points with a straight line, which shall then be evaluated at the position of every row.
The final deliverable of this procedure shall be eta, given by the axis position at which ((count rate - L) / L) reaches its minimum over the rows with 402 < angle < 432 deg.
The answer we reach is 405.0 deg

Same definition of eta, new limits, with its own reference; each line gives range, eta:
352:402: 395.0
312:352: 345.0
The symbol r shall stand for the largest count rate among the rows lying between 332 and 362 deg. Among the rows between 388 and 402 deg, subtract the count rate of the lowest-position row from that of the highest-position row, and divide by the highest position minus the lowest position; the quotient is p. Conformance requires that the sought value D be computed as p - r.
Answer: -37.0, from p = -0.03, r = 37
